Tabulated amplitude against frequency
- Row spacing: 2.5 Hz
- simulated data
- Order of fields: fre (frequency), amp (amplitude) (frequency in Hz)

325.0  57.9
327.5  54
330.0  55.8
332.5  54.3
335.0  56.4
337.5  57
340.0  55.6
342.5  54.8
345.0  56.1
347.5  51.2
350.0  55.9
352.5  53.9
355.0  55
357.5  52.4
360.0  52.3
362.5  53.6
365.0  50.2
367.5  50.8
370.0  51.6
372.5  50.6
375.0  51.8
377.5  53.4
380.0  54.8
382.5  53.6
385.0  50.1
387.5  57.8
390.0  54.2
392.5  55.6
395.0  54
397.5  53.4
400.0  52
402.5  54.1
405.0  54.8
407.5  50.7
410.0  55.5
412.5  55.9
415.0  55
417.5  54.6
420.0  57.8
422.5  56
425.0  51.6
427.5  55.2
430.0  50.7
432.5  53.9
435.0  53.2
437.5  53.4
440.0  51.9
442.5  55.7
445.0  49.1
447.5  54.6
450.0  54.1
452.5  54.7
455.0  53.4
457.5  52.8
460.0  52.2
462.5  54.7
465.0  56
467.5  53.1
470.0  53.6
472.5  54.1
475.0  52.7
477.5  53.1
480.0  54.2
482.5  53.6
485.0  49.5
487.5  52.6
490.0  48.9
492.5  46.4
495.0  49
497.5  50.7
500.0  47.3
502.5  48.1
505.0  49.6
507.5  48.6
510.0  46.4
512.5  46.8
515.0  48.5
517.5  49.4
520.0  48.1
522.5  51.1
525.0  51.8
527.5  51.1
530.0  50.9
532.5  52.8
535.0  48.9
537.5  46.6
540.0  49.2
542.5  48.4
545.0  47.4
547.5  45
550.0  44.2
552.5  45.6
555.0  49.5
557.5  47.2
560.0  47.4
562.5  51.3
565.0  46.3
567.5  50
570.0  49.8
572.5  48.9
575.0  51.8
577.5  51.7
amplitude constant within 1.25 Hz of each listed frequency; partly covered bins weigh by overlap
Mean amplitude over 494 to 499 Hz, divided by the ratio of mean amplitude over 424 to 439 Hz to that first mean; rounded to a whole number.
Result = 47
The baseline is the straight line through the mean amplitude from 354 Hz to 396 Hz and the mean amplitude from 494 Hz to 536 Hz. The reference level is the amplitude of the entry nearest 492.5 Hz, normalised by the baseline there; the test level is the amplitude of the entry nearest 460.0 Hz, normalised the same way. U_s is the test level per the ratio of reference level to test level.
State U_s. 1.14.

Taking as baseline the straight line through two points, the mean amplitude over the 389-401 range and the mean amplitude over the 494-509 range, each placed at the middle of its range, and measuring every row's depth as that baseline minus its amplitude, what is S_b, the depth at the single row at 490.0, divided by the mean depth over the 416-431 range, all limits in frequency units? -0.3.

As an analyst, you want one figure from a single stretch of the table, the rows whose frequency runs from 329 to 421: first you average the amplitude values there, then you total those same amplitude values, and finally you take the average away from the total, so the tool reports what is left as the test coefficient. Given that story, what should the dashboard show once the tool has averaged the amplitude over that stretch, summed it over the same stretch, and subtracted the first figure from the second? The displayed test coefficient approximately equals 1943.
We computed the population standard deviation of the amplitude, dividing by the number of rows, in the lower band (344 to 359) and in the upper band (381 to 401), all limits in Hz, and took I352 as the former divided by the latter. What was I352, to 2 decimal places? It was 0.84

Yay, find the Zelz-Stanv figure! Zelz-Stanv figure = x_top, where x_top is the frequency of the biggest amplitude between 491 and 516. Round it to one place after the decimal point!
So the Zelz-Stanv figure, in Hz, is 497.5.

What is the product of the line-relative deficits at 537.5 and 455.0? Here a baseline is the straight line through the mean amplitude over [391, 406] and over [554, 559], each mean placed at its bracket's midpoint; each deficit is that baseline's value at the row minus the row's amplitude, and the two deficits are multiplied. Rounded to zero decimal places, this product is -3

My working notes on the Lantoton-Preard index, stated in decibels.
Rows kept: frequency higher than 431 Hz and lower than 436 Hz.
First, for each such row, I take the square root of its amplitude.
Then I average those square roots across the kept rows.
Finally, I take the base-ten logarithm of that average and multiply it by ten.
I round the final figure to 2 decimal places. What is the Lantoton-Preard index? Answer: 8.64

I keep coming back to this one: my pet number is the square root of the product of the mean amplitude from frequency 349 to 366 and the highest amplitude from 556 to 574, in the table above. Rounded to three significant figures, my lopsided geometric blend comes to 52.3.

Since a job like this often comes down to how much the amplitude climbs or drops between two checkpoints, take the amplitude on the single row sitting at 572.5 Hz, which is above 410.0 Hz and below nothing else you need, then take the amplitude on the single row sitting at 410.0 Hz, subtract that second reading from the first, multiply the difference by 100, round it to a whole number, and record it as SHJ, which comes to -660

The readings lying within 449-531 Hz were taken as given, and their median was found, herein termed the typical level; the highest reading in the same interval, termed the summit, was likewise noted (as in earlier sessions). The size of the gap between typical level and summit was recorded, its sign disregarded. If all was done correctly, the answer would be 4.9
